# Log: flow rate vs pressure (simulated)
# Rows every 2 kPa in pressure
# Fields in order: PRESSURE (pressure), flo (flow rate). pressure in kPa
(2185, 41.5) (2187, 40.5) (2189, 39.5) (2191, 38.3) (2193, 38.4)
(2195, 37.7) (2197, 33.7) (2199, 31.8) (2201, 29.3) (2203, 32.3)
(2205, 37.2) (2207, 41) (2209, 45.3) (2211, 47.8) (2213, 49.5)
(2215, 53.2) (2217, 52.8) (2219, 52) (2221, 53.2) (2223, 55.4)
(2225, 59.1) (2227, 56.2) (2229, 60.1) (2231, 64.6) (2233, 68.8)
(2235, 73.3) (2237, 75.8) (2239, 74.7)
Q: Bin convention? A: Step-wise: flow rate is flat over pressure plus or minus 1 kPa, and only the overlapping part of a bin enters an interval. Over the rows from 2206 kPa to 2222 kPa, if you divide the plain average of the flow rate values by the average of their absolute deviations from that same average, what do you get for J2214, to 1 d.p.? 14.2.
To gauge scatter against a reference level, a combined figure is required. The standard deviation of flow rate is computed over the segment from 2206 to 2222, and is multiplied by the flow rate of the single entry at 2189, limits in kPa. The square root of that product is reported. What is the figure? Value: 13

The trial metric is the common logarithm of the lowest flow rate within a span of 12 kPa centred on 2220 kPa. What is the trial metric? 1.72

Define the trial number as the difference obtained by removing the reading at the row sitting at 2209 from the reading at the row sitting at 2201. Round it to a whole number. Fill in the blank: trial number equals -16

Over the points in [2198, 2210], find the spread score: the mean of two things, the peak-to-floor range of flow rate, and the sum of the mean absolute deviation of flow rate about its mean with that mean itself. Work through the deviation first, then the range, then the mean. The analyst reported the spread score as 29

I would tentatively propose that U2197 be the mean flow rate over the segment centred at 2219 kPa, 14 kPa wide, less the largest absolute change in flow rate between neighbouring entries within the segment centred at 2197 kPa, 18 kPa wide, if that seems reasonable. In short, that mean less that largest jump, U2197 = 49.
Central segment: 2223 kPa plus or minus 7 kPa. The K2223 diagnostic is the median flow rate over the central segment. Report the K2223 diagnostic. 55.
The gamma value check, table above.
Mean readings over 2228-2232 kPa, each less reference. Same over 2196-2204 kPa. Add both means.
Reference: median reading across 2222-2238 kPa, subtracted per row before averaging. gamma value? -30.6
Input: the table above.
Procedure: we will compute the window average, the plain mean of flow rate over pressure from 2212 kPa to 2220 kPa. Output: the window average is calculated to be 52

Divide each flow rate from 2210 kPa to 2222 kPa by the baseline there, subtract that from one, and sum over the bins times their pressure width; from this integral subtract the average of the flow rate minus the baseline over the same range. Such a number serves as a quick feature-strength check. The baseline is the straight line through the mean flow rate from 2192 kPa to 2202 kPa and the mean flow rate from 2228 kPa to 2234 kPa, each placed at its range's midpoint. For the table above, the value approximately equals -0.4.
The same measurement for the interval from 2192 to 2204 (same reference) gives 1.4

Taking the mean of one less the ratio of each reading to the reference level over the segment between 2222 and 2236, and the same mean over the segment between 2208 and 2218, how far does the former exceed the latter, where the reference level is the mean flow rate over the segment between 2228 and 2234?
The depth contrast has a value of -0.20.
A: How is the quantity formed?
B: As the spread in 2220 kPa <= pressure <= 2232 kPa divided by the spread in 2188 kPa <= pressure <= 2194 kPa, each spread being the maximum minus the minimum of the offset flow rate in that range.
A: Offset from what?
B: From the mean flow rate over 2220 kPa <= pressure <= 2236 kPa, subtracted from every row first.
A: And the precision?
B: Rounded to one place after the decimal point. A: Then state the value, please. 9.5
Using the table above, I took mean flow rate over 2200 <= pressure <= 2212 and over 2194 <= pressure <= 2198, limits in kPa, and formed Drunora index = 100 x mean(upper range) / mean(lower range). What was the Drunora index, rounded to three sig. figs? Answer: 109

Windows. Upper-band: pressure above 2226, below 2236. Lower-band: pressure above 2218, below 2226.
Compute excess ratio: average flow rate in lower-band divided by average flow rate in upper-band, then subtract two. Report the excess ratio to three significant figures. -1.15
